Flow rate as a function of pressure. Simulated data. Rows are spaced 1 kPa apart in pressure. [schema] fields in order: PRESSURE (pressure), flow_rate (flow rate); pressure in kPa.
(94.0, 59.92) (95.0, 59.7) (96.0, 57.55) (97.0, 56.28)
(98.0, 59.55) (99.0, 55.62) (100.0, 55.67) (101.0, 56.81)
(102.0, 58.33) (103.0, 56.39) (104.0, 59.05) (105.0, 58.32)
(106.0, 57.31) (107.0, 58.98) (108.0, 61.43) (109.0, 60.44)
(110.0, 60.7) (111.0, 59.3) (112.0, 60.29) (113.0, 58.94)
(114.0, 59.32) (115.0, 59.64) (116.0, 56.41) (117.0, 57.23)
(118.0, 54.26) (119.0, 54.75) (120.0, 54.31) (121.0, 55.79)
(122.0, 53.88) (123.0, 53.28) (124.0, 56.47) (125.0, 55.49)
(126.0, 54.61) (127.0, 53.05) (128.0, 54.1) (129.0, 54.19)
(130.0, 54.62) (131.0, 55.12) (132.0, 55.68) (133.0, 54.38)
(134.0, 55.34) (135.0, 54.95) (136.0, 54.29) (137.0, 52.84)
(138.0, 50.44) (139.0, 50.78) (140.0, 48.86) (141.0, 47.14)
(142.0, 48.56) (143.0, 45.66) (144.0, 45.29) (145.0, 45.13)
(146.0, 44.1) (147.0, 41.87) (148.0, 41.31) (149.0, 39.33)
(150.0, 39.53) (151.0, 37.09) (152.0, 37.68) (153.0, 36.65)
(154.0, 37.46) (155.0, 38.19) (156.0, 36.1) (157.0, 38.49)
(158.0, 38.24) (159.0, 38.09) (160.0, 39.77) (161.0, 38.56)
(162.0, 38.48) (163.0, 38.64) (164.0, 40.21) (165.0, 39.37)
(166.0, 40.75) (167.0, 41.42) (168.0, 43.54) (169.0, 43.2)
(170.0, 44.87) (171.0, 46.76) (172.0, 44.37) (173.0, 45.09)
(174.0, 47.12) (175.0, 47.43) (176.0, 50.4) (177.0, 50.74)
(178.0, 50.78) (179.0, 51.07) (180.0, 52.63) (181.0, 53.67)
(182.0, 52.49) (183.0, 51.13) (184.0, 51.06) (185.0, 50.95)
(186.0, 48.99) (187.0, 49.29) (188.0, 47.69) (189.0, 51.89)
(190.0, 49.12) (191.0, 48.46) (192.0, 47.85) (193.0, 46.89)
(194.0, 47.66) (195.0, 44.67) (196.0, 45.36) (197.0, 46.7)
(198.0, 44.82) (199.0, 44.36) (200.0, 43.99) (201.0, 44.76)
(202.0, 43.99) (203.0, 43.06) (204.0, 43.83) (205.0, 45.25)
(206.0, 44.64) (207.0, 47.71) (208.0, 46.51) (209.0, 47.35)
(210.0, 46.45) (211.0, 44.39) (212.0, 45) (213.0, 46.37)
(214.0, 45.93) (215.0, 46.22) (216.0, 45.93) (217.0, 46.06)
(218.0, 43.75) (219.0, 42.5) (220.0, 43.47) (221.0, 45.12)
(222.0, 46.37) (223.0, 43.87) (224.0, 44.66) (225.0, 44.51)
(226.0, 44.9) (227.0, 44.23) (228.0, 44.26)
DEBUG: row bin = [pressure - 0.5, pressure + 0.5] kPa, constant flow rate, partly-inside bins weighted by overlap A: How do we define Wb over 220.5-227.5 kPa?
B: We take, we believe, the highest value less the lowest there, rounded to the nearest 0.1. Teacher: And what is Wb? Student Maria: 2.5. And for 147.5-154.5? 4.7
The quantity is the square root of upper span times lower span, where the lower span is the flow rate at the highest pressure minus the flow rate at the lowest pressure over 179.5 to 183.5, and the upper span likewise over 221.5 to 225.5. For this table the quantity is 1.7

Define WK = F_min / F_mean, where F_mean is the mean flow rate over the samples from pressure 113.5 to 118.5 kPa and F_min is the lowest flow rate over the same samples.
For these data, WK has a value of 0.946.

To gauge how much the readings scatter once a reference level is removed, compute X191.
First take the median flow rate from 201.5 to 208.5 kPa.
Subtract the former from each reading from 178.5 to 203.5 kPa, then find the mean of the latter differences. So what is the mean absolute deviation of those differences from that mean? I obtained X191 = 2.7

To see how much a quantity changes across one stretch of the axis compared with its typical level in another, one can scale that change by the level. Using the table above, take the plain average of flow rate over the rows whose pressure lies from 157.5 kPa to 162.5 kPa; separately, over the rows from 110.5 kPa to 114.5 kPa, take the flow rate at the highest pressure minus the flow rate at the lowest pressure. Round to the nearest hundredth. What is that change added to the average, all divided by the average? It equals 1.00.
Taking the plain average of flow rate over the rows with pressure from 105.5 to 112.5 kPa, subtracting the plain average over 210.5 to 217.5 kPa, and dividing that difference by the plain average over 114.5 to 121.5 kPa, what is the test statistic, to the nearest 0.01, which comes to 0.25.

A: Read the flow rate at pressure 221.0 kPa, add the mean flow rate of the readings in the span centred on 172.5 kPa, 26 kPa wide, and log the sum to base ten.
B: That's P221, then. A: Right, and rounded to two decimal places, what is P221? 1.96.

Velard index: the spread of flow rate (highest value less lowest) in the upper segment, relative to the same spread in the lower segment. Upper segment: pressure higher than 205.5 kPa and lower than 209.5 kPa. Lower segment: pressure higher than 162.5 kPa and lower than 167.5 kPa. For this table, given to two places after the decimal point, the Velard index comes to 1.10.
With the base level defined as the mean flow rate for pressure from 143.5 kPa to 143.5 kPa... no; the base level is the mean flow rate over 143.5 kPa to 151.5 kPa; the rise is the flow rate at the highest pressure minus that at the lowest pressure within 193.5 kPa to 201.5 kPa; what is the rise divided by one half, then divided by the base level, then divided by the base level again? -0.0033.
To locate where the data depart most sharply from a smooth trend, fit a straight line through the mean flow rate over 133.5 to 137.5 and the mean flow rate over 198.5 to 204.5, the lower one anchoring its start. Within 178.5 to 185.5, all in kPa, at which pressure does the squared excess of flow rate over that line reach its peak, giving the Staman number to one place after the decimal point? 181.0 kPa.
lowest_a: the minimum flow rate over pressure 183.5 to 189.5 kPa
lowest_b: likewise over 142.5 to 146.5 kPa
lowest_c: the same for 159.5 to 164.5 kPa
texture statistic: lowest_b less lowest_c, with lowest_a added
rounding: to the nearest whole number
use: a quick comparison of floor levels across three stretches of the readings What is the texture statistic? 53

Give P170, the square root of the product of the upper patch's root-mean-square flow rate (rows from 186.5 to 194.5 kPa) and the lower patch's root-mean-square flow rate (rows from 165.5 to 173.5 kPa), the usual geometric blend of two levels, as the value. 46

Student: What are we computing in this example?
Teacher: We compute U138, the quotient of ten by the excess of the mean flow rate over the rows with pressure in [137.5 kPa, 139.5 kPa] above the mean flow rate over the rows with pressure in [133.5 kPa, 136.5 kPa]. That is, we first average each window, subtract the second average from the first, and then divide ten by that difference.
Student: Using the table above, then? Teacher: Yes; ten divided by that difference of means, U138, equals -2.4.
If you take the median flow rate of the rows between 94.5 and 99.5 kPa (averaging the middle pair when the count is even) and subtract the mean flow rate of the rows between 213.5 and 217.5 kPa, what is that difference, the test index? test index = 12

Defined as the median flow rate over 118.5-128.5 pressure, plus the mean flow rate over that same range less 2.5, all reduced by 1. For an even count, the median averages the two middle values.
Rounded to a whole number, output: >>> 106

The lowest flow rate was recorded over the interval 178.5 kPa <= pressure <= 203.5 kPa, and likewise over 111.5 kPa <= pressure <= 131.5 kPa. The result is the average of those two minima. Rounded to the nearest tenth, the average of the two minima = 48.1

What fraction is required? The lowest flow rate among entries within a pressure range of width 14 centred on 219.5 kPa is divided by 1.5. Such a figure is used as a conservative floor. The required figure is 28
